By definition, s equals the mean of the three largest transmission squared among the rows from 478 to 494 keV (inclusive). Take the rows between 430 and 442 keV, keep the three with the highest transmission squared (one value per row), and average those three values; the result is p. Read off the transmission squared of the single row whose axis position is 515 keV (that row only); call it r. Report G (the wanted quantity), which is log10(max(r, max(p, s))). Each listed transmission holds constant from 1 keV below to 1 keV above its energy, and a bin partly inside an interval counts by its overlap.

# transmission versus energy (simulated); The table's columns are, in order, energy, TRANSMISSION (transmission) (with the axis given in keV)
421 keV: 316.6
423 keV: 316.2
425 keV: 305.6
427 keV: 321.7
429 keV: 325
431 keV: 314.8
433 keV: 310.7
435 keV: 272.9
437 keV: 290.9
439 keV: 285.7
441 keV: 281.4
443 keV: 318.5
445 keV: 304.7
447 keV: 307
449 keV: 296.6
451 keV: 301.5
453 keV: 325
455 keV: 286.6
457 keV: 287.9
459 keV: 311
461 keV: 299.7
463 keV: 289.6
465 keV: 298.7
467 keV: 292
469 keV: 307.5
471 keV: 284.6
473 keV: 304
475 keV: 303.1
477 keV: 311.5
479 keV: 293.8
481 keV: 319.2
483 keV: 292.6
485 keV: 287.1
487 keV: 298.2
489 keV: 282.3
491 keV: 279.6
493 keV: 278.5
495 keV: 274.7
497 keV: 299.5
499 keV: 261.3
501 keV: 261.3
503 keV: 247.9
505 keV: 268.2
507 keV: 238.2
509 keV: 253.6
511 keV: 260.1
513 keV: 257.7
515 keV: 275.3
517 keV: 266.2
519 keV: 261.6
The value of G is 4.97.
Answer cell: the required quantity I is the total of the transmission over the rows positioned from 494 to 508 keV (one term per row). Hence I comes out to 1851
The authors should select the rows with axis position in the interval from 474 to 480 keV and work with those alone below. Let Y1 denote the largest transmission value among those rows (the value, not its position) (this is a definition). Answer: 311.5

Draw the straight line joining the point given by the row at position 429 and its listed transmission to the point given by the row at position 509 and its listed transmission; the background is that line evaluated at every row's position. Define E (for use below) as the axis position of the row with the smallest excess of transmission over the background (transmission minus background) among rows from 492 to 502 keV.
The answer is 499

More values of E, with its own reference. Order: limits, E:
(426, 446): 435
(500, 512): 507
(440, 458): 441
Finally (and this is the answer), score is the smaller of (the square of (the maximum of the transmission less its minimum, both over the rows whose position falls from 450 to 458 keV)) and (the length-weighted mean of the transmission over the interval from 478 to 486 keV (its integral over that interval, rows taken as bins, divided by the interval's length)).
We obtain 298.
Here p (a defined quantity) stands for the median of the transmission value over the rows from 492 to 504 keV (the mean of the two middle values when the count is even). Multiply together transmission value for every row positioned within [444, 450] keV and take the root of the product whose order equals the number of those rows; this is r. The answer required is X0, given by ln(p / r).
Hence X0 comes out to -0.12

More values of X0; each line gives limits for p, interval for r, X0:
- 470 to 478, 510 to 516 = 0.14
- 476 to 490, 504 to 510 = 0.15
